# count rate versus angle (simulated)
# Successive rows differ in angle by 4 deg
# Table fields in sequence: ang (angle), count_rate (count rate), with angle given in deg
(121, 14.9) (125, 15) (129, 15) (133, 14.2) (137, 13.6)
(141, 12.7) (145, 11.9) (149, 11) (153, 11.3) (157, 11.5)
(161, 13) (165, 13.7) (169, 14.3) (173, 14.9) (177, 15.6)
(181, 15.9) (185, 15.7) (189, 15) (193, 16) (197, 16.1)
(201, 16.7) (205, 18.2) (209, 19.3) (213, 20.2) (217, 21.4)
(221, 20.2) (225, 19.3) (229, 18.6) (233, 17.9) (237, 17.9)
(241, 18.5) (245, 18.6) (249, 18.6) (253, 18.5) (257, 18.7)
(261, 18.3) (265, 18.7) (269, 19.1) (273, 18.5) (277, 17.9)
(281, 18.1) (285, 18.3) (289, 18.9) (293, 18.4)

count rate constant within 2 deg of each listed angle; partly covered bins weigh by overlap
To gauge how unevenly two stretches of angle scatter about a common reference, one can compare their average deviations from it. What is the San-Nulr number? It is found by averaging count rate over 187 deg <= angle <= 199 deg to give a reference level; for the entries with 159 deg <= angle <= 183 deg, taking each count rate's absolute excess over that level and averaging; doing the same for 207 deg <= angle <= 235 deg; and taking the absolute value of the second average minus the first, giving 2.7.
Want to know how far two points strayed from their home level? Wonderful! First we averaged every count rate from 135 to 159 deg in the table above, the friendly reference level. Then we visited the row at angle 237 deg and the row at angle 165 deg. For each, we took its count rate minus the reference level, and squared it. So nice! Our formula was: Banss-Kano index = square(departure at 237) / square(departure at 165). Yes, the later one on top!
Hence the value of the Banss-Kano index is 12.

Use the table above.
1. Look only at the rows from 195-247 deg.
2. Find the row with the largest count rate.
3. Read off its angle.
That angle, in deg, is 217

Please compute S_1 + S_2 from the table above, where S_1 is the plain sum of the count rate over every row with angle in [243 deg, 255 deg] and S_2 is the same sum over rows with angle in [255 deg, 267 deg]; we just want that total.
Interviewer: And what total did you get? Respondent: 111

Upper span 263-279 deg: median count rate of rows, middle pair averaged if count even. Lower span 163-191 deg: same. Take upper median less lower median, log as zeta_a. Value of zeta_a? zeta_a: 3.6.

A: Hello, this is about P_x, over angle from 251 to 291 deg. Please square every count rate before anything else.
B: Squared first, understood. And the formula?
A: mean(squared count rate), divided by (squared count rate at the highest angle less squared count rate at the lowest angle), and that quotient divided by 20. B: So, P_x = 1.1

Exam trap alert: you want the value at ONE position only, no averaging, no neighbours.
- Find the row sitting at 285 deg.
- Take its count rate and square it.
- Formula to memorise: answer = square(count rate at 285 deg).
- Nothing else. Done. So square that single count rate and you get 335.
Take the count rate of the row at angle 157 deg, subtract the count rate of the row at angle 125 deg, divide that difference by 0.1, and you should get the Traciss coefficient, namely -35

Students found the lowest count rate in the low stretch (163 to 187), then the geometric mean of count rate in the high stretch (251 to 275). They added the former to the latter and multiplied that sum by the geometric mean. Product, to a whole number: 602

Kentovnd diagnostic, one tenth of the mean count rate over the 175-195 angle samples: 1.56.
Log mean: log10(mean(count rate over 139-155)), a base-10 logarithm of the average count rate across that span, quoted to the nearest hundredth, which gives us 1.07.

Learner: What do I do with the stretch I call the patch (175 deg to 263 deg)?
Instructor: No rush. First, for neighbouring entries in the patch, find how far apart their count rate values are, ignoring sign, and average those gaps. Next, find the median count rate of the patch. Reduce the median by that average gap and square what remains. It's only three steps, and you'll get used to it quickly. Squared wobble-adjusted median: 317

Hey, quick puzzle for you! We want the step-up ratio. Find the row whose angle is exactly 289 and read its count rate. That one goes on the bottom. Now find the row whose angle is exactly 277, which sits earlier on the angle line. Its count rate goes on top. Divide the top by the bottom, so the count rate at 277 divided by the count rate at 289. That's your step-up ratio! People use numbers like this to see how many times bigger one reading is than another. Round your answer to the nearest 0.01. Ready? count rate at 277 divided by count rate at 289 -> 0.95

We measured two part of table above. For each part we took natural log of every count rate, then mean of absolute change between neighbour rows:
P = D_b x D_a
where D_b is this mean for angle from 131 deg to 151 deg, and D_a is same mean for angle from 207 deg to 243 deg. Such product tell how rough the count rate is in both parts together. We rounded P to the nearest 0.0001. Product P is 0.0025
